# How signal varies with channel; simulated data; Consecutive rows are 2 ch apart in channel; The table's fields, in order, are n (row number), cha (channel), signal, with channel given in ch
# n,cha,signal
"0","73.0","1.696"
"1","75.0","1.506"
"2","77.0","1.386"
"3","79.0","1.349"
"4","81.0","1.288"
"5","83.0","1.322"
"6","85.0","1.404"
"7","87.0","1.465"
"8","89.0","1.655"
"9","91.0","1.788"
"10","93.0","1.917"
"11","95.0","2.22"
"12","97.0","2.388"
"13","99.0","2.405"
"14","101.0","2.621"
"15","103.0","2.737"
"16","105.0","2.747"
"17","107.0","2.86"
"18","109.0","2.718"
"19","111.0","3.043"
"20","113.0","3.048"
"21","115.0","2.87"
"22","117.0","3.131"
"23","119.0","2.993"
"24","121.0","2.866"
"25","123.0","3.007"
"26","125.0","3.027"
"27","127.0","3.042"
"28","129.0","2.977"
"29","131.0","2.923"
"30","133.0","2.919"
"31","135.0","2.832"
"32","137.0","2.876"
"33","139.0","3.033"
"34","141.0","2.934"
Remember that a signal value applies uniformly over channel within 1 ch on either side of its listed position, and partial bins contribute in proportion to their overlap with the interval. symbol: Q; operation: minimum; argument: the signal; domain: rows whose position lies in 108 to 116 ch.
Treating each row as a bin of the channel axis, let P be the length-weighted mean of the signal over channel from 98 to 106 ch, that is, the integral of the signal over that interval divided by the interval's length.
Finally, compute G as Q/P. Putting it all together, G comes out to 1.03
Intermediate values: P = 2.63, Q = 2.718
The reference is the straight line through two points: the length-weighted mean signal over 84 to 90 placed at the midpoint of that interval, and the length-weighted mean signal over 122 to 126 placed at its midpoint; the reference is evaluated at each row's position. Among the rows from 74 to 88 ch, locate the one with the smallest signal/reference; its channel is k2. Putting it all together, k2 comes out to 87.0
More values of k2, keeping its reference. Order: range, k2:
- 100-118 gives 115.0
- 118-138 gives 137.0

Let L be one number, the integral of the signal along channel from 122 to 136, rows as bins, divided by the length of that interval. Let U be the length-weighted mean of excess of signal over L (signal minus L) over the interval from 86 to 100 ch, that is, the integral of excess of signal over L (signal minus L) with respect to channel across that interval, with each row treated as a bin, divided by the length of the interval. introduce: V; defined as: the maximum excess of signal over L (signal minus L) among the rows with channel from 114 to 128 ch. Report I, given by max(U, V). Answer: 0.17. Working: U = -0.98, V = 0.17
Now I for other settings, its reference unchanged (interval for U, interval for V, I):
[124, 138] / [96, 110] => -0.02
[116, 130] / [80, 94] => 0.05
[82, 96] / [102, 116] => 0.09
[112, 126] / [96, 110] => 0.03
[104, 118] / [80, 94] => -0.04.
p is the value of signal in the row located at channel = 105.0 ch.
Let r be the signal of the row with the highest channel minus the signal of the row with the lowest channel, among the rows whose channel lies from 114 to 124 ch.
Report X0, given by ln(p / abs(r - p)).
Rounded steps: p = 2.747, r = 0.14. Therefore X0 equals 0.05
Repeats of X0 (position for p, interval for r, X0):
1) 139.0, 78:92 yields 0.16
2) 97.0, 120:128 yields 0.08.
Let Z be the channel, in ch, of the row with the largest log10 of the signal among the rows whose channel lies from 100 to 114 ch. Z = 113.0 ch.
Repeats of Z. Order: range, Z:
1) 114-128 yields 117.0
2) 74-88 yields 75.0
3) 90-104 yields 103.0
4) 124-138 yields 127.0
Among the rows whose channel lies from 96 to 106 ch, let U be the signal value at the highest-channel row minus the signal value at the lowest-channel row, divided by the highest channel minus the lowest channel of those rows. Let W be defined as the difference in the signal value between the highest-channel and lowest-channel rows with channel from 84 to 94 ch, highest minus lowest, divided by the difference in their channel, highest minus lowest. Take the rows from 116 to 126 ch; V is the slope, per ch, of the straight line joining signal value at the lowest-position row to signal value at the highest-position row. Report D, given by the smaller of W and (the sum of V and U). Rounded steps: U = 0.04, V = -0.01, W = 0.06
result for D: 0.03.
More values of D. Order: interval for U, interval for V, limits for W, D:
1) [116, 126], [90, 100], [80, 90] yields 0.05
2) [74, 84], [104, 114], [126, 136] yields -0.03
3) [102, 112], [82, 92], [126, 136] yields -0.03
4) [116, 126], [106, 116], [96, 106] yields -0.01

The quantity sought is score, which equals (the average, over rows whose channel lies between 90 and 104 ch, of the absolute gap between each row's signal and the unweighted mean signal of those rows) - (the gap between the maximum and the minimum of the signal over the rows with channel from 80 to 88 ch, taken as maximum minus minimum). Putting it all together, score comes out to 0.10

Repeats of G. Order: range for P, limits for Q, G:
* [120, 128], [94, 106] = 0.74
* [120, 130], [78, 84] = 0.43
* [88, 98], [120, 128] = 1.44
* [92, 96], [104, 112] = 1.31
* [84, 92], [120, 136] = 1.79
